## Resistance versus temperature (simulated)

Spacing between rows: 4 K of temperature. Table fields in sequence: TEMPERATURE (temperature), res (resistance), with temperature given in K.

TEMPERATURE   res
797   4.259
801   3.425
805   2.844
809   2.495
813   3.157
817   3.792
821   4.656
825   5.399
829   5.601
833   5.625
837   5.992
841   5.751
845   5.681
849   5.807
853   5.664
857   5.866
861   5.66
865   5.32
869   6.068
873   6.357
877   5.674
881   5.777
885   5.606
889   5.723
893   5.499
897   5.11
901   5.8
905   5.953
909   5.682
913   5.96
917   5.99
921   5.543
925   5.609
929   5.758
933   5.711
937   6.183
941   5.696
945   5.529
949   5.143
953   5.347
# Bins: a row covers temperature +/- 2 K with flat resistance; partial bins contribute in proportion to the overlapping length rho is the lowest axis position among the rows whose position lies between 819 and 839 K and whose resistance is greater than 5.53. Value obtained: 829 K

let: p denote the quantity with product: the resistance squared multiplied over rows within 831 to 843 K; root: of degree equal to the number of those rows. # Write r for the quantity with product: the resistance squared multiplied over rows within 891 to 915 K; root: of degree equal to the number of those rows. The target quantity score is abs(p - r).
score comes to 1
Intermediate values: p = 33.5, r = 32.0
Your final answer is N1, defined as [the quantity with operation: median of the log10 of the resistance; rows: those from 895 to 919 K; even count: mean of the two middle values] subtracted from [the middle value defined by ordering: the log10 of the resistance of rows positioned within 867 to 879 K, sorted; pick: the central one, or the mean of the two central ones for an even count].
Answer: 0.01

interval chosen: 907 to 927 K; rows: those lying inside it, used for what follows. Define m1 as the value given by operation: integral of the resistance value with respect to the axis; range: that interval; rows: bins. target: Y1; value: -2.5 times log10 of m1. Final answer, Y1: -5.2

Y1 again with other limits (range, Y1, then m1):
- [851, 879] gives -5.5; 162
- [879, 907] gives -5.5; 158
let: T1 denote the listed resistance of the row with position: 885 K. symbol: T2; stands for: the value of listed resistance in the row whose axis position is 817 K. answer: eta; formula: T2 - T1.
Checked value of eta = -1.8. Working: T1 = 5.606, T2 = 3.792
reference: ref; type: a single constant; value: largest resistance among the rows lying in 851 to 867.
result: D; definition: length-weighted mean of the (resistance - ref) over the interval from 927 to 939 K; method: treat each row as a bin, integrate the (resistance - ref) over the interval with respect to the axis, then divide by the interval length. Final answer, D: 0.0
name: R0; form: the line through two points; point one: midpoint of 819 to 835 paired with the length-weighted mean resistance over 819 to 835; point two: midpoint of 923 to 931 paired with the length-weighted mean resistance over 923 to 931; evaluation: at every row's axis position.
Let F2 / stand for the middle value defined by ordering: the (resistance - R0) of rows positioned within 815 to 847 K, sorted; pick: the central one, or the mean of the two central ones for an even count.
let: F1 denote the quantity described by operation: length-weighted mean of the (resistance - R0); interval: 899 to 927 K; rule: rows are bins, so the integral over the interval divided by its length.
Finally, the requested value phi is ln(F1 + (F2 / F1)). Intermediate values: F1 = 0.16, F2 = 0.28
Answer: 0.6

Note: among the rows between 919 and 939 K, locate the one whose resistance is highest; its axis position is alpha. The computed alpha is 937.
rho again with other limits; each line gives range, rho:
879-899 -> 881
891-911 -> 901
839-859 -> 841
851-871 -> 853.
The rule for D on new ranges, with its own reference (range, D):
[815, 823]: -1.6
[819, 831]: -0.6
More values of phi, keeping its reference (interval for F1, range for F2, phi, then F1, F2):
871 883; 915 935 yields -0.8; 0.43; 0.01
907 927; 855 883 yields 0.9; 0.11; 0.26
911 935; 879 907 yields 0.7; 0.09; 0.18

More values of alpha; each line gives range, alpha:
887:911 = 905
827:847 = 837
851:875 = 873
